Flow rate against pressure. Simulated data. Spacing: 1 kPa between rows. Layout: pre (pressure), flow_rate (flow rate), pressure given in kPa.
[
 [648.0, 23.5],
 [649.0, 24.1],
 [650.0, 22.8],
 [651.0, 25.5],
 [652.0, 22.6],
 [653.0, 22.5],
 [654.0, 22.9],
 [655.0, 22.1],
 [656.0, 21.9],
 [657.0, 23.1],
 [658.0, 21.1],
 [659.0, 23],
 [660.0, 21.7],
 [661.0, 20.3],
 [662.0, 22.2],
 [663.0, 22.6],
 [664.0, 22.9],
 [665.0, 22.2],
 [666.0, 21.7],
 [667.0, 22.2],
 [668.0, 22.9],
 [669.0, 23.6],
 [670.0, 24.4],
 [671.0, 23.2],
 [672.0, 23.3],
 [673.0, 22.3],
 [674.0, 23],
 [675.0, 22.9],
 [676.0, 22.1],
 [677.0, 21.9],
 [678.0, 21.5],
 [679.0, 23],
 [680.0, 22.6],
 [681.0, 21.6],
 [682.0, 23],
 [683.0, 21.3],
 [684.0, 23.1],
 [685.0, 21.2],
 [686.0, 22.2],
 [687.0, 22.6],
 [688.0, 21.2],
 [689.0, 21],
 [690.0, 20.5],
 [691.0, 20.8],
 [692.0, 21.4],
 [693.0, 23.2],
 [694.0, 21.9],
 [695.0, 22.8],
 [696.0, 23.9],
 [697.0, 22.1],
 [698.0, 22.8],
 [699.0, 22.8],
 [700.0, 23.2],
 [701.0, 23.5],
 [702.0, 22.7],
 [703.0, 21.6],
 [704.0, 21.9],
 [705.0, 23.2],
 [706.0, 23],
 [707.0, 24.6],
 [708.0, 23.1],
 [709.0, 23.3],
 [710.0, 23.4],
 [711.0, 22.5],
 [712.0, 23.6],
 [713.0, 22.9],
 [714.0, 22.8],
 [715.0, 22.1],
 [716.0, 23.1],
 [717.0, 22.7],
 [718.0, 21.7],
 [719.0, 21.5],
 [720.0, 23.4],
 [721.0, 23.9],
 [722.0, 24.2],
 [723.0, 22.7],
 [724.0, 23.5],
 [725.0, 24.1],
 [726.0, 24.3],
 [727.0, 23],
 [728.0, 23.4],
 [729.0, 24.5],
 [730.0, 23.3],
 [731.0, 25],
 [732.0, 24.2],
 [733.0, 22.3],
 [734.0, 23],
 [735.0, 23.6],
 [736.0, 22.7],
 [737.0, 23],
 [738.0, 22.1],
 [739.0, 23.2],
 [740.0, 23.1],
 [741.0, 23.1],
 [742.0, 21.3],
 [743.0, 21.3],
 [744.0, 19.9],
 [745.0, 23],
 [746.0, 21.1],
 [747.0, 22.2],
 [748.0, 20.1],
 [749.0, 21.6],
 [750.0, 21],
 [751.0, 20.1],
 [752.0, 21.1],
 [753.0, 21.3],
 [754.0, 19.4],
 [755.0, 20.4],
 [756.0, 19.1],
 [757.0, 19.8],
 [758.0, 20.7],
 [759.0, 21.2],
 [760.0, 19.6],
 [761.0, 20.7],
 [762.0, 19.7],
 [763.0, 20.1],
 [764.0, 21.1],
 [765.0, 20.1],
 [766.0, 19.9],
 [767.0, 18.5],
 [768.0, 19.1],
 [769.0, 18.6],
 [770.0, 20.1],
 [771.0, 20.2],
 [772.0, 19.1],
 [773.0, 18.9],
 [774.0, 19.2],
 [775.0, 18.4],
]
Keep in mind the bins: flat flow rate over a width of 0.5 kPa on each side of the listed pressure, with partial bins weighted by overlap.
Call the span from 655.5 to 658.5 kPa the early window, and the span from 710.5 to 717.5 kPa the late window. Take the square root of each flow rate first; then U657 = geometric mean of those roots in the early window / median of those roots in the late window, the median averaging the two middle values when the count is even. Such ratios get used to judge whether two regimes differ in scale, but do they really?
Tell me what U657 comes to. 0.98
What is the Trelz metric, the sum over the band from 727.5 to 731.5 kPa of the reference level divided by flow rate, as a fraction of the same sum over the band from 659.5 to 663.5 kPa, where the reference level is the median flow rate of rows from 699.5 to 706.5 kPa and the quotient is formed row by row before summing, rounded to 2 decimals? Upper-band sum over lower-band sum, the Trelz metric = 0.90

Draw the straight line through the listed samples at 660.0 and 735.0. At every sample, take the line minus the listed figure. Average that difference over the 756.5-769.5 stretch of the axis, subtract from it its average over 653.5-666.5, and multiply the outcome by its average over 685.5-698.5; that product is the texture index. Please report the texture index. 2.3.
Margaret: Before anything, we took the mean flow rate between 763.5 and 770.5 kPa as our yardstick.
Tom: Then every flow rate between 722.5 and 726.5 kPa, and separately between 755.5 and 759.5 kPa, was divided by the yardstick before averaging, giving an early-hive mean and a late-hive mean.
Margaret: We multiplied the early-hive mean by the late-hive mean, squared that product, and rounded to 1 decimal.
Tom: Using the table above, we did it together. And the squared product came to 1.5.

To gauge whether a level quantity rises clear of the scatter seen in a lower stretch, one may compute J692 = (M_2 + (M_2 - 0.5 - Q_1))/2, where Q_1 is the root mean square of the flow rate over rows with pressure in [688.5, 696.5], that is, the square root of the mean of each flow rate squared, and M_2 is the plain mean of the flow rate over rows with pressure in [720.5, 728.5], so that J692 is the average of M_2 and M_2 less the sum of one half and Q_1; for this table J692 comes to 12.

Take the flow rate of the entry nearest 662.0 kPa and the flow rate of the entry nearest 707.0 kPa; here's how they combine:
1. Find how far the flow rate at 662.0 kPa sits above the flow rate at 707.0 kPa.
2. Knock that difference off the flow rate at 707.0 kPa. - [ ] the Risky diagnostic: 27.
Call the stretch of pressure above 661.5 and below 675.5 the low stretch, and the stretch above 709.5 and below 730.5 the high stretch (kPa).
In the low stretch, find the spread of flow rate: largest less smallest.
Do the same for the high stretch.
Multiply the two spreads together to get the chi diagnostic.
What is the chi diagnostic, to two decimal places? 8.10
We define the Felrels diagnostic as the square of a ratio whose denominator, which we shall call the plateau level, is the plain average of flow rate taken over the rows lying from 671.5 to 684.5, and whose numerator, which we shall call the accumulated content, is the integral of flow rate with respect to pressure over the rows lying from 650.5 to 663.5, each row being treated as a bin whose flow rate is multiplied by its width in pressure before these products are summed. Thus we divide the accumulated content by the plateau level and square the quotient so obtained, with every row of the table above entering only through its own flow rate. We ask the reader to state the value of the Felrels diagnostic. 169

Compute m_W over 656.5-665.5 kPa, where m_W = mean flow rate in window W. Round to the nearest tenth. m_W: 22.1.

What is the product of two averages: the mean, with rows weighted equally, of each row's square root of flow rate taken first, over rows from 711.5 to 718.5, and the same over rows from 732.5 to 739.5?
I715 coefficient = 22.8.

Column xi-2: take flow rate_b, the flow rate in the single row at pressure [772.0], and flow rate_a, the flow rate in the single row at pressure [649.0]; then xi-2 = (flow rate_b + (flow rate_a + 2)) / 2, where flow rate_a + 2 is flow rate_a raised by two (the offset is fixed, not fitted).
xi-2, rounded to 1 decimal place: 22.6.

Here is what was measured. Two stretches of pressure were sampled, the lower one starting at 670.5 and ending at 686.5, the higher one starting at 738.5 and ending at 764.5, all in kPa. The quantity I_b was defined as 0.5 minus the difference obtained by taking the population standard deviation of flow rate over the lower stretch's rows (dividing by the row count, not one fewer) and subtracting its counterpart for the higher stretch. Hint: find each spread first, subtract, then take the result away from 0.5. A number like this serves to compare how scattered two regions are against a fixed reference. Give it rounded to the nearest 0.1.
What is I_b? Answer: 1.0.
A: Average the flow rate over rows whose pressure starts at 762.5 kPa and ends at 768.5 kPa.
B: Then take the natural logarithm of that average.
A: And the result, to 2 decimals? 2.99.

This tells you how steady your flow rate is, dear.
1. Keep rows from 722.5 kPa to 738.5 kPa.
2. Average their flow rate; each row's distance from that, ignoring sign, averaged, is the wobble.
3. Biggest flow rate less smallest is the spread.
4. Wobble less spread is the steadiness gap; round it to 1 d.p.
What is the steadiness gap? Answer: -2.2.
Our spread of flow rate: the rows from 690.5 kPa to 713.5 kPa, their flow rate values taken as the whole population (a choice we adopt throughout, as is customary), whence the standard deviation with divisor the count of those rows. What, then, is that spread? 0.84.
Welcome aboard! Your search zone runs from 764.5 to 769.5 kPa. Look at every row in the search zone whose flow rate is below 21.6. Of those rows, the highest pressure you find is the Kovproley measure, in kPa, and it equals 769.0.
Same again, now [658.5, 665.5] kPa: 661.0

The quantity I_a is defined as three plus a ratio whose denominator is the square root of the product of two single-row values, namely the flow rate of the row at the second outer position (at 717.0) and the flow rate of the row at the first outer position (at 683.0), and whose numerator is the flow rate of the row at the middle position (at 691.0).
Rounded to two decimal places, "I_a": 3.95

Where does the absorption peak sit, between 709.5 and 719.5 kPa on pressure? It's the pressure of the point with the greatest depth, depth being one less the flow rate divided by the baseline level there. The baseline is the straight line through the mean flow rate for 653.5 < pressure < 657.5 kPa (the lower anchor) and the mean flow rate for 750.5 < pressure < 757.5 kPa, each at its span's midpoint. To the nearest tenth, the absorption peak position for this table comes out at 719.0 kPa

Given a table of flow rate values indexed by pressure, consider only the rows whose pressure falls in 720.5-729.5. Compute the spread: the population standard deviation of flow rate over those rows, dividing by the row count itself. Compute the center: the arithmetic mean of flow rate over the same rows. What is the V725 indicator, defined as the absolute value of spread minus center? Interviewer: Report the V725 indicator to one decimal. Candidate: 23.2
